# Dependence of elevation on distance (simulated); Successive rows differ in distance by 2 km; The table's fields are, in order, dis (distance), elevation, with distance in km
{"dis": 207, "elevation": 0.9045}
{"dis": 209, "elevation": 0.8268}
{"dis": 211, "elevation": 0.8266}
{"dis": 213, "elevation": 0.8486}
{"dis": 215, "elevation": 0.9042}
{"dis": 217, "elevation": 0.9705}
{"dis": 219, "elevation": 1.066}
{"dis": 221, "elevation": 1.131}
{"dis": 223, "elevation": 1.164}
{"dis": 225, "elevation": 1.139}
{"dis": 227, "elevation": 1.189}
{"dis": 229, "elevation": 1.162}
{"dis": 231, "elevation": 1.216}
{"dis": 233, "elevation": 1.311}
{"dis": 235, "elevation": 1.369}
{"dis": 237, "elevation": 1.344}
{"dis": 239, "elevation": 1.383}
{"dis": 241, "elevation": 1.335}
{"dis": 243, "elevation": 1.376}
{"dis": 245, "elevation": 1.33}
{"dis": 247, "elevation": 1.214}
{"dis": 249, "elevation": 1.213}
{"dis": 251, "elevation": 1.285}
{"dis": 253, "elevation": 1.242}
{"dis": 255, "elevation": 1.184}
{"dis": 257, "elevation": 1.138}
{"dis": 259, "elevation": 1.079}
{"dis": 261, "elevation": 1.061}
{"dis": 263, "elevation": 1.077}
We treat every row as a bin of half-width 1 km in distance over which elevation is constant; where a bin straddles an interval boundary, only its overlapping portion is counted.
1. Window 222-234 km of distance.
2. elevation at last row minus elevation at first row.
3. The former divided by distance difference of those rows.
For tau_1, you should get 0.015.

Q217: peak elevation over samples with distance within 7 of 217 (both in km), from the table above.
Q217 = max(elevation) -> 1.164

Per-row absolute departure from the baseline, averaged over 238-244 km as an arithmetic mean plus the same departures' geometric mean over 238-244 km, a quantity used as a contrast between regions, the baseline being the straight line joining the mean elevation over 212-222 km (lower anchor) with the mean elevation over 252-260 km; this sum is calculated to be 0.54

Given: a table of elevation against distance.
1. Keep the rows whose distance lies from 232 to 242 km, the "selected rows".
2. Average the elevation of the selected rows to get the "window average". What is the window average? 1.3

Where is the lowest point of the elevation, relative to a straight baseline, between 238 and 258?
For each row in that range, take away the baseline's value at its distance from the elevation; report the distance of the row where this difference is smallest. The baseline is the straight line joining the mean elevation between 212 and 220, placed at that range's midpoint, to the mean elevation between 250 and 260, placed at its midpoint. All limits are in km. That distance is 257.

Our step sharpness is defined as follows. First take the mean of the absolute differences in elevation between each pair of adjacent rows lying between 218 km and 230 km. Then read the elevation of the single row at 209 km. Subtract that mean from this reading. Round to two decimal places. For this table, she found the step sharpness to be 0.79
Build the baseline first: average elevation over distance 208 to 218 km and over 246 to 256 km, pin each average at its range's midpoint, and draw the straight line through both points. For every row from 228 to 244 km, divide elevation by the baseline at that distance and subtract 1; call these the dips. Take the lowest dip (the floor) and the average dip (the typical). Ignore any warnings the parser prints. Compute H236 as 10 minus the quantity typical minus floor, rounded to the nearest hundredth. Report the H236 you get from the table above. 9.93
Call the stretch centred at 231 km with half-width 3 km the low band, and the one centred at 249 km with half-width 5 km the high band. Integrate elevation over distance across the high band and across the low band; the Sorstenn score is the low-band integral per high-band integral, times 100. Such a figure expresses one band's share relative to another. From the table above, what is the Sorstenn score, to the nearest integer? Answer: 59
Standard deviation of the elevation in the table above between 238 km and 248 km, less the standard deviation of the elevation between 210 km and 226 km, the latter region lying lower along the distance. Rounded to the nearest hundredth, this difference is -0.07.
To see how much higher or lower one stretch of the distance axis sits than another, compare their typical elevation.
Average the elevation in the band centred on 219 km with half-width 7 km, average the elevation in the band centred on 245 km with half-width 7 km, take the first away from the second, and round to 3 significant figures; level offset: 0.273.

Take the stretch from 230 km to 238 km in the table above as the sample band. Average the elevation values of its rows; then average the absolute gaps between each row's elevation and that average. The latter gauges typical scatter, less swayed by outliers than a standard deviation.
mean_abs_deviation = 0.047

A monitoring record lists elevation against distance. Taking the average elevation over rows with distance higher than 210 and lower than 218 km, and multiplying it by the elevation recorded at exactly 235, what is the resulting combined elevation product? 1.2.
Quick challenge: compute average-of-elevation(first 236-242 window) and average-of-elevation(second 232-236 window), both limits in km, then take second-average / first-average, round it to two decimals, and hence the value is 0.99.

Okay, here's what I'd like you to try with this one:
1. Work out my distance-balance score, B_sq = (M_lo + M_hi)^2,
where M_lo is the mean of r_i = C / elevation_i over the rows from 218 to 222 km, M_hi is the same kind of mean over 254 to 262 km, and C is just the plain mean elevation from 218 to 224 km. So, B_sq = 4.1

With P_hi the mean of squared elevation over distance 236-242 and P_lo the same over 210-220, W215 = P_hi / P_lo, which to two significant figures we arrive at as 2.1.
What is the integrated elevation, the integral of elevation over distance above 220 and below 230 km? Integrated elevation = 11.6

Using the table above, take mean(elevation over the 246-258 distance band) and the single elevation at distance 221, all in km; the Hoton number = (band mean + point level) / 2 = 1.17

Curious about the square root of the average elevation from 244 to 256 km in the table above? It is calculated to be 1.12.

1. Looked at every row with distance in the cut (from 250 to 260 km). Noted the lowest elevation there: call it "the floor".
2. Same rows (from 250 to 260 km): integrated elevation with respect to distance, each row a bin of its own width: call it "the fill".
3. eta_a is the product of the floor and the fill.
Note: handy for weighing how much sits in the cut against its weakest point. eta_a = 13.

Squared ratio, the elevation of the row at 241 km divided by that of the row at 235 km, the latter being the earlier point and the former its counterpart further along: 1.0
